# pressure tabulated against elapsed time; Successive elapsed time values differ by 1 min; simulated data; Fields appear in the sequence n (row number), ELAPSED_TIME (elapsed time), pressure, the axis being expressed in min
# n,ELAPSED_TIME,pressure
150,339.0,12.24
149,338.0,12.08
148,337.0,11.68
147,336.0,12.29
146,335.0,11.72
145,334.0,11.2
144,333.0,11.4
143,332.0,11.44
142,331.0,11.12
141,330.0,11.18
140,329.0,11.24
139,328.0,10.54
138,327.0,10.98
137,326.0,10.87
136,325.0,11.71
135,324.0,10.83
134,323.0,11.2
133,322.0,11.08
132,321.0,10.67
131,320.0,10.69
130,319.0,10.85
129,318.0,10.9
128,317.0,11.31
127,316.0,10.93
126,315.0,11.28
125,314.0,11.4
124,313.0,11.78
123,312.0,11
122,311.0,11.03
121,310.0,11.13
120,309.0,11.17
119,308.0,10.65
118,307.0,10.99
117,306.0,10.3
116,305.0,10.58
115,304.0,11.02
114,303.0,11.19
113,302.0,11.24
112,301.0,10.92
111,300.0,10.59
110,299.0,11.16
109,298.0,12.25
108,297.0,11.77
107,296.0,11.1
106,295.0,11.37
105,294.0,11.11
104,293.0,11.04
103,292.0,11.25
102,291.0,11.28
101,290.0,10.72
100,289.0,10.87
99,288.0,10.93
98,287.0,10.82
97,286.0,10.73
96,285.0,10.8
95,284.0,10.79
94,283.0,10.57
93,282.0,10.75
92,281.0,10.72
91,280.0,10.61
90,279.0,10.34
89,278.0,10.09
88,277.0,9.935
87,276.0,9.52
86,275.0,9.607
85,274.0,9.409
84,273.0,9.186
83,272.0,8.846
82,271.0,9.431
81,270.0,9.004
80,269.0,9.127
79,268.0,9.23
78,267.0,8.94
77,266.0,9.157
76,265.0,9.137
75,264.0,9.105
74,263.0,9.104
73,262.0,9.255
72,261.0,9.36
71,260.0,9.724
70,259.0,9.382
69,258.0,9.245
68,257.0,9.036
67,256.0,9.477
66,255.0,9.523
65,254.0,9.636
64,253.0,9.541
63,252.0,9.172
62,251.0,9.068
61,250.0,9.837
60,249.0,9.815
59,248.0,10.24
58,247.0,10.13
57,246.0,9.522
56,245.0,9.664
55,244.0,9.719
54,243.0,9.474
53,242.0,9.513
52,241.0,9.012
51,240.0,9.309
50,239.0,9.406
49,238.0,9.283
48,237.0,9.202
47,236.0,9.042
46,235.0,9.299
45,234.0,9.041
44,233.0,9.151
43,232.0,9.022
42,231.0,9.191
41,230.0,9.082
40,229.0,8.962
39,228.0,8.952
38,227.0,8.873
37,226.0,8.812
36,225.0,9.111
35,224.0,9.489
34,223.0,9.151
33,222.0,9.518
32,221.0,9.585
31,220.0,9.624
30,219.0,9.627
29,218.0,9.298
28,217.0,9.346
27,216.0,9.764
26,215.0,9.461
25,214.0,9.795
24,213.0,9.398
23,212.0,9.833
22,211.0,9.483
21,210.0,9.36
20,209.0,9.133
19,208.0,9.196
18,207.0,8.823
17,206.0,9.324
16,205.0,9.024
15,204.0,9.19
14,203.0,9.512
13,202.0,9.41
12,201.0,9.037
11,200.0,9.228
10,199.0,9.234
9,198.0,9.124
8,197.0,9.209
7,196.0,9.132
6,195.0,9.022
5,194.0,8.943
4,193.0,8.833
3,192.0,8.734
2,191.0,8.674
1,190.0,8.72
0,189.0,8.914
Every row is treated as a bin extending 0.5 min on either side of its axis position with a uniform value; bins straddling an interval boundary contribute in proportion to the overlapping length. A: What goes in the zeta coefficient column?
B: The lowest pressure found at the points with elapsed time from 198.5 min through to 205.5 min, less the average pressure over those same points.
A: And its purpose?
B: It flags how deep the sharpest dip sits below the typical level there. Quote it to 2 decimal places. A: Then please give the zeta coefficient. -0.21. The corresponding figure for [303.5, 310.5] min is -0.53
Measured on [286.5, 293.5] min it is -0.27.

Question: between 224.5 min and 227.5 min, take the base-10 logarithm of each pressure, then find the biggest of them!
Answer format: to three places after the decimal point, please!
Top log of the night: 0.960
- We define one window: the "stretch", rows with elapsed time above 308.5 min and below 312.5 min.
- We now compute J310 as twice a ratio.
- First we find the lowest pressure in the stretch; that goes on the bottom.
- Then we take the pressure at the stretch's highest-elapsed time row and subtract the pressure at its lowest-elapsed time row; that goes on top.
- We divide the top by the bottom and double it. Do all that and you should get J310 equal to -0.03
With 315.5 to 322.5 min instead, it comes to 0.03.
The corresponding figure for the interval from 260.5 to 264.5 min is -0.06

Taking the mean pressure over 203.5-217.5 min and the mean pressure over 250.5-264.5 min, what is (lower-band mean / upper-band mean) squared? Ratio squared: 1.01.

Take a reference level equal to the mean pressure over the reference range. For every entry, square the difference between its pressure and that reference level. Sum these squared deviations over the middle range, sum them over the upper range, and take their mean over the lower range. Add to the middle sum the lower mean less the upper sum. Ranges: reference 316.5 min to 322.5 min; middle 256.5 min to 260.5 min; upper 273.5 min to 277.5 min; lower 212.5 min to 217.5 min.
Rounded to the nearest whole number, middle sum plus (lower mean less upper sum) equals 5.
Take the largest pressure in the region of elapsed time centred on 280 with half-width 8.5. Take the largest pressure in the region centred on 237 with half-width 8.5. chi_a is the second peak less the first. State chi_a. -1.2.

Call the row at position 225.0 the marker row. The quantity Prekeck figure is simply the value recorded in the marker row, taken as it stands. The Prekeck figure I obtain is 9.111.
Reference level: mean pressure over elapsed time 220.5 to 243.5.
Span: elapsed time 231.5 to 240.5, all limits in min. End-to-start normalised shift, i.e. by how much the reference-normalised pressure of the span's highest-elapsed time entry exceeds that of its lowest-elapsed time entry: 0.031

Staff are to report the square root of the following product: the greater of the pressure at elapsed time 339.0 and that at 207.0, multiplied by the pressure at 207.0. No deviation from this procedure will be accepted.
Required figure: 10.4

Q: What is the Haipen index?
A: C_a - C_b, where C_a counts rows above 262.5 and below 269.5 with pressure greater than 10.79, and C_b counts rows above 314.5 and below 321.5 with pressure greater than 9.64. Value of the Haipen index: -7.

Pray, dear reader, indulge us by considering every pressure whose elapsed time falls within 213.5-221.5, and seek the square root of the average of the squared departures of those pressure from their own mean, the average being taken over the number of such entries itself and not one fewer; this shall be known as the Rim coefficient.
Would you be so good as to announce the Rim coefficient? 0.170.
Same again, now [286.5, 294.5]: 0.189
